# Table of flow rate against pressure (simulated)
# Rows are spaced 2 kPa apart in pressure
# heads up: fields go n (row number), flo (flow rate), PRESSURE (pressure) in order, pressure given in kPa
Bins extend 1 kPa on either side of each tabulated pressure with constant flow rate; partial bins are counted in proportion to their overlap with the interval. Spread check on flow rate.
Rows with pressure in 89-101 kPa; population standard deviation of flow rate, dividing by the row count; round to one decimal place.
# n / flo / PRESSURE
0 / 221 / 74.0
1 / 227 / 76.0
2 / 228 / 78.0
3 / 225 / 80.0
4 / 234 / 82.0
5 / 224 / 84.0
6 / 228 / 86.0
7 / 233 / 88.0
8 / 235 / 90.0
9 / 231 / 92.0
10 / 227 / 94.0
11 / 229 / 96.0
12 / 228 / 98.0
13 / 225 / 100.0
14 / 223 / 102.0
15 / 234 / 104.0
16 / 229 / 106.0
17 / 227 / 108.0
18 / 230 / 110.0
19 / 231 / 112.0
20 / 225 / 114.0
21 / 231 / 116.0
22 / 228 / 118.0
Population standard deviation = 3.2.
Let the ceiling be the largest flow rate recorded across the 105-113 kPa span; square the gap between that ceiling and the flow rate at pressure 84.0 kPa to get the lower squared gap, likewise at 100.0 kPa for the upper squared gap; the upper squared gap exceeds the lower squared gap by -13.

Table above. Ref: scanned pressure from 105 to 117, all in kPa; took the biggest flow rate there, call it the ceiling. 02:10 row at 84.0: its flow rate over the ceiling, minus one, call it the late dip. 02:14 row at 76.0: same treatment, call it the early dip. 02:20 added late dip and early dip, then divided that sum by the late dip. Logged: 1.6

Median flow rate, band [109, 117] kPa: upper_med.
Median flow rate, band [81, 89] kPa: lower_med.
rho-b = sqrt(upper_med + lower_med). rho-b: 21.5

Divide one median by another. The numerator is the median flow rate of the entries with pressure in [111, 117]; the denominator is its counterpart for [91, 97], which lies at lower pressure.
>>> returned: 1.009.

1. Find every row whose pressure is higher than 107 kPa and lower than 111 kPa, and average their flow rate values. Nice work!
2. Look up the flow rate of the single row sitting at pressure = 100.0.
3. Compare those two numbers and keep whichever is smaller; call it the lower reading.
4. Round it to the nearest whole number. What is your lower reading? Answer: 225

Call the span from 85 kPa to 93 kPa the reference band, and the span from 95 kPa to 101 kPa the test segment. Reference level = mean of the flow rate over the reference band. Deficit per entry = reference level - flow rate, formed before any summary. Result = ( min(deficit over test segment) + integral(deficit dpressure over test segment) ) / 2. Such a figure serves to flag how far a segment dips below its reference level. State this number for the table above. 15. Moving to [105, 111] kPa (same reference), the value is 10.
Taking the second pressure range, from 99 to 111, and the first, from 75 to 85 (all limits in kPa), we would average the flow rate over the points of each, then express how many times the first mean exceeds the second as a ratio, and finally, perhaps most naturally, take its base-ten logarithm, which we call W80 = -0.0008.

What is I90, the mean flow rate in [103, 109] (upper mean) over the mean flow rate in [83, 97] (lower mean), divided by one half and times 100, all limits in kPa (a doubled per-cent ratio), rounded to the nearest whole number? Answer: 200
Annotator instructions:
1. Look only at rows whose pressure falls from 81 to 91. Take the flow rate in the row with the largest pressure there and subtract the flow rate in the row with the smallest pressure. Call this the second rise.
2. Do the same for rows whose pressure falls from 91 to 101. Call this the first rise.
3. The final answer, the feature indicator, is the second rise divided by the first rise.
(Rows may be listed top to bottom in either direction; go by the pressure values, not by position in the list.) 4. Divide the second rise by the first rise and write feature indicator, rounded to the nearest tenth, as -0.2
